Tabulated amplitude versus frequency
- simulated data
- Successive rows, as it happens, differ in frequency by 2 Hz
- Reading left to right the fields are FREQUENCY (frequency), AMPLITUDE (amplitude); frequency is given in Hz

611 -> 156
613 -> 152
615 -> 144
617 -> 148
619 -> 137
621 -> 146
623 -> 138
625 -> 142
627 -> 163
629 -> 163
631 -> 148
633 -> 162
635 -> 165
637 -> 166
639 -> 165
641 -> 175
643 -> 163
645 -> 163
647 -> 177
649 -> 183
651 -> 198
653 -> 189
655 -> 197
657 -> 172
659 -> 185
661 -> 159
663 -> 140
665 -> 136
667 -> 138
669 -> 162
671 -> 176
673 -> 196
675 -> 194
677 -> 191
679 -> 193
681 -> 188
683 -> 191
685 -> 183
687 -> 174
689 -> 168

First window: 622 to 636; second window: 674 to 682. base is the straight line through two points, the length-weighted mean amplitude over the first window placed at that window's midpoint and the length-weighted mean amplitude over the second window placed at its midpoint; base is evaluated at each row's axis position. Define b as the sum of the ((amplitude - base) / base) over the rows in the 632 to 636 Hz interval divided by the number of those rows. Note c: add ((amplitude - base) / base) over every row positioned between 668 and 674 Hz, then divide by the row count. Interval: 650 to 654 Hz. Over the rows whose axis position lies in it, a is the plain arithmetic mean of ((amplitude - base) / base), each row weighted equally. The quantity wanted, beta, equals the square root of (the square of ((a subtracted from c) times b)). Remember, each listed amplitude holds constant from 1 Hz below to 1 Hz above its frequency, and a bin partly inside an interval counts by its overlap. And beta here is 0.0057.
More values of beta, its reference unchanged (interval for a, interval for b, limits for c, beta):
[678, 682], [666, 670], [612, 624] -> 0.0001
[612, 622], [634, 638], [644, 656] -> 0.0030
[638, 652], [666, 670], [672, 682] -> 0.0075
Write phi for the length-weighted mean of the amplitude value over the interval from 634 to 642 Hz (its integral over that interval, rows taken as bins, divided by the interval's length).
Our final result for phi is 168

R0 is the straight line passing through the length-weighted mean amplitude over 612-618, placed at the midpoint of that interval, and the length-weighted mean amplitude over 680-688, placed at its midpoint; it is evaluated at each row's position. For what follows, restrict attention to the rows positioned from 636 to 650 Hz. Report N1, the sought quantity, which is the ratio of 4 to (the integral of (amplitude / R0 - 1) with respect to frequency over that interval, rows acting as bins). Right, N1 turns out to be 6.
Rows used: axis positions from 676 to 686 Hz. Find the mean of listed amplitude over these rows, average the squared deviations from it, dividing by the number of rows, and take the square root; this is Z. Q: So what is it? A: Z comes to 3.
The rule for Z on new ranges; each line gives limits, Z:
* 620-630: 11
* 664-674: 23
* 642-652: 13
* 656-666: 19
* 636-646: 4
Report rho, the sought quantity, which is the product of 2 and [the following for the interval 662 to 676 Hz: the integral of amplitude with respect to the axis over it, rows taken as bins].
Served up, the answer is 4568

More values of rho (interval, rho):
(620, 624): 1136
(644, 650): 2092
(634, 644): 3336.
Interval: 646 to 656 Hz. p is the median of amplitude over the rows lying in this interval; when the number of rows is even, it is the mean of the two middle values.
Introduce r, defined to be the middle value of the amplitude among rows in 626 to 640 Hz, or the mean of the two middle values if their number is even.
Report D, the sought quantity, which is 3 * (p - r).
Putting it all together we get 78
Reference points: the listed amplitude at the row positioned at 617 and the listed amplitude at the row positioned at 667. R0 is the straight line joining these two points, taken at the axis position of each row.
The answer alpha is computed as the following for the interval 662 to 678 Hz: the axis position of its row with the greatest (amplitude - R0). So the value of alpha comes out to 673 Hz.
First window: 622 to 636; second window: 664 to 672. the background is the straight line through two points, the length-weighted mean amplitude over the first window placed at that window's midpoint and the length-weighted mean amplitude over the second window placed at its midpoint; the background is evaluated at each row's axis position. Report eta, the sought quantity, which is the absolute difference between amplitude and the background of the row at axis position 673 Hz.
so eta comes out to 43.2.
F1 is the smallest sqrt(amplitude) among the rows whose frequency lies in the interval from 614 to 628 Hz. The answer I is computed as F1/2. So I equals 5.852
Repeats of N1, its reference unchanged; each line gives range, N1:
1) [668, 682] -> 8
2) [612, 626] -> -7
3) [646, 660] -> 3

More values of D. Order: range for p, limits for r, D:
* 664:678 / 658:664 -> 51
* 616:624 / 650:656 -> -165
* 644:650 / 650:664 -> -24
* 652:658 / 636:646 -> 72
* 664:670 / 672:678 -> -168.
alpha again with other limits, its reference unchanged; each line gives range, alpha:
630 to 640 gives 637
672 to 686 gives 673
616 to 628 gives 627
